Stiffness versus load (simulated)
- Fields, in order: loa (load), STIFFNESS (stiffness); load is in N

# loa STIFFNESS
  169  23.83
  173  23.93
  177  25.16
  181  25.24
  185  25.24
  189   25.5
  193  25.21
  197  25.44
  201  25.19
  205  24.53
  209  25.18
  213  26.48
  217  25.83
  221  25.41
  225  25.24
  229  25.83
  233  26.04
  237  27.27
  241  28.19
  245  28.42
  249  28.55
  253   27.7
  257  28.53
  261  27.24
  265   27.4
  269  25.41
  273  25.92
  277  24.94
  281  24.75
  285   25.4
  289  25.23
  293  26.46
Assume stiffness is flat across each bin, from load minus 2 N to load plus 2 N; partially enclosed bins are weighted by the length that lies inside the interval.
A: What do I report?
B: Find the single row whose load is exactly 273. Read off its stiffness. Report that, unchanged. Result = 25.92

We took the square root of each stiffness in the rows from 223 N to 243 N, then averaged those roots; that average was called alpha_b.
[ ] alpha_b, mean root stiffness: 5.15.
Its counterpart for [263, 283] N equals 5.07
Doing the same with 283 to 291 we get 5.03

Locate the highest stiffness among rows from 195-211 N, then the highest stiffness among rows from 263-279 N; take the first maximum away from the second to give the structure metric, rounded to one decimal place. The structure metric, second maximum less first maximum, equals 2.0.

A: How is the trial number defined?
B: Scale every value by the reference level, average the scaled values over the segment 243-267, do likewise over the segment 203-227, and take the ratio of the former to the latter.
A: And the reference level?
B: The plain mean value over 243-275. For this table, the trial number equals 1.10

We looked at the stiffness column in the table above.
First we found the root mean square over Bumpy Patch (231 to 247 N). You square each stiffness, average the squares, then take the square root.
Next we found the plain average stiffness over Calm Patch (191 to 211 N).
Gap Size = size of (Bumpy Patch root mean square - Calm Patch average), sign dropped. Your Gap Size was 2.4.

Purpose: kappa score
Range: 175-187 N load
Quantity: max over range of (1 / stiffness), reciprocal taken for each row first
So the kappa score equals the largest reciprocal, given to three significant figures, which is 0.0397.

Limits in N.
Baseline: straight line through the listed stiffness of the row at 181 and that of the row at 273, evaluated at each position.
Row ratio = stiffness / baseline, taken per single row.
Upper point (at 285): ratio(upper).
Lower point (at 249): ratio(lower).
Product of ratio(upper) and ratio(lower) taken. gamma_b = 1.08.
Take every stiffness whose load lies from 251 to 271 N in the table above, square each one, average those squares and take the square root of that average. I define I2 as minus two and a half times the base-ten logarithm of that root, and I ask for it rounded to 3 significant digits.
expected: -3.59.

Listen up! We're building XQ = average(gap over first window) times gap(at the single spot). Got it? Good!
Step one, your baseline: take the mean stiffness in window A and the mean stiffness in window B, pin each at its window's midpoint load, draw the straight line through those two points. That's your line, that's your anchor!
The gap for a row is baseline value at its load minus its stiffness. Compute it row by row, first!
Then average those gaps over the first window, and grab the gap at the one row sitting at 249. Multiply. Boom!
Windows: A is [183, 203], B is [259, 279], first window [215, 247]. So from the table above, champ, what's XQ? 2.0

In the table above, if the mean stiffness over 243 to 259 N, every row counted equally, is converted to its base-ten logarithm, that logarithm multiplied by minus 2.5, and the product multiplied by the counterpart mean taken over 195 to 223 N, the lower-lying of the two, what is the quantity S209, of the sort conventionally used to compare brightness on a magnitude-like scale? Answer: -92.3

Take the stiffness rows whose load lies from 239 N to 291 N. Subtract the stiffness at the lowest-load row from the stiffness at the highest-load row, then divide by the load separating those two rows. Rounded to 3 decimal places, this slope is -0.062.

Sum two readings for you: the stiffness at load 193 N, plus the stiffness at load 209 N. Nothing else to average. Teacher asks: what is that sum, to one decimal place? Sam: 50.4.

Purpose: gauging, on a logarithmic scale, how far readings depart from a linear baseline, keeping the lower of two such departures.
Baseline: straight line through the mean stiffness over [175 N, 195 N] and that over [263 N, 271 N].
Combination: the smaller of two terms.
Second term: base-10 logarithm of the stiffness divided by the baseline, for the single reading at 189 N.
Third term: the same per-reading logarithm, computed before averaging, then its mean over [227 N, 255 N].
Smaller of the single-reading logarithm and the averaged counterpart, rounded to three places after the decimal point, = 0.003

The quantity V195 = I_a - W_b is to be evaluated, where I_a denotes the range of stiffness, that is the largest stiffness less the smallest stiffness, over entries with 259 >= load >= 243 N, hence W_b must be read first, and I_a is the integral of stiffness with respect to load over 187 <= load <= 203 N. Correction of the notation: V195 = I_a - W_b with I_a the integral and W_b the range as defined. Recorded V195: 405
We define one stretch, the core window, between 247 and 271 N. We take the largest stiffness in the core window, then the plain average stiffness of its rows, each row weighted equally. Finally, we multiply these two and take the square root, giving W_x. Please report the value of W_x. 28.0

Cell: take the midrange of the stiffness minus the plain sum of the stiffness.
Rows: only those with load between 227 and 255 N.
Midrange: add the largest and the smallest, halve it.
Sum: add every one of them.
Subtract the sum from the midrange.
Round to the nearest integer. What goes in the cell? -165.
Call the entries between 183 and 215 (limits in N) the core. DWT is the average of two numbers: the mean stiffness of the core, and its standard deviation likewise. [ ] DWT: 12.9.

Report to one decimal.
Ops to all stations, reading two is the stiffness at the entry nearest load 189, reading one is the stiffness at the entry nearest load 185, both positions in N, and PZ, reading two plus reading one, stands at 50.7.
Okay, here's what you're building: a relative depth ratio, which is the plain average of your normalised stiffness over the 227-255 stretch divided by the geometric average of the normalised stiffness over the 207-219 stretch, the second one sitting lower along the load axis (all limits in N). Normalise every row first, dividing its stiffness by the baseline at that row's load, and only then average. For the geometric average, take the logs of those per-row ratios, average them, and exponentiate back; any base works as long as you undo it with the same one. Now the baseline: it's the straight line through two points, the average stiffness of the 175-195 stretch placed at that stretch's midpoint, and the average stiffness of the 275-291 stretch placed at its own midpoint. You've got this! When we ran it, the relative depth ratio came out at 1.06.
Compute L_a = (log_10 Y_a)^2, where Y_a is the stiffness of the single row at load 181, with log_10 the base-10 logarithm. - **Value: 1.97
